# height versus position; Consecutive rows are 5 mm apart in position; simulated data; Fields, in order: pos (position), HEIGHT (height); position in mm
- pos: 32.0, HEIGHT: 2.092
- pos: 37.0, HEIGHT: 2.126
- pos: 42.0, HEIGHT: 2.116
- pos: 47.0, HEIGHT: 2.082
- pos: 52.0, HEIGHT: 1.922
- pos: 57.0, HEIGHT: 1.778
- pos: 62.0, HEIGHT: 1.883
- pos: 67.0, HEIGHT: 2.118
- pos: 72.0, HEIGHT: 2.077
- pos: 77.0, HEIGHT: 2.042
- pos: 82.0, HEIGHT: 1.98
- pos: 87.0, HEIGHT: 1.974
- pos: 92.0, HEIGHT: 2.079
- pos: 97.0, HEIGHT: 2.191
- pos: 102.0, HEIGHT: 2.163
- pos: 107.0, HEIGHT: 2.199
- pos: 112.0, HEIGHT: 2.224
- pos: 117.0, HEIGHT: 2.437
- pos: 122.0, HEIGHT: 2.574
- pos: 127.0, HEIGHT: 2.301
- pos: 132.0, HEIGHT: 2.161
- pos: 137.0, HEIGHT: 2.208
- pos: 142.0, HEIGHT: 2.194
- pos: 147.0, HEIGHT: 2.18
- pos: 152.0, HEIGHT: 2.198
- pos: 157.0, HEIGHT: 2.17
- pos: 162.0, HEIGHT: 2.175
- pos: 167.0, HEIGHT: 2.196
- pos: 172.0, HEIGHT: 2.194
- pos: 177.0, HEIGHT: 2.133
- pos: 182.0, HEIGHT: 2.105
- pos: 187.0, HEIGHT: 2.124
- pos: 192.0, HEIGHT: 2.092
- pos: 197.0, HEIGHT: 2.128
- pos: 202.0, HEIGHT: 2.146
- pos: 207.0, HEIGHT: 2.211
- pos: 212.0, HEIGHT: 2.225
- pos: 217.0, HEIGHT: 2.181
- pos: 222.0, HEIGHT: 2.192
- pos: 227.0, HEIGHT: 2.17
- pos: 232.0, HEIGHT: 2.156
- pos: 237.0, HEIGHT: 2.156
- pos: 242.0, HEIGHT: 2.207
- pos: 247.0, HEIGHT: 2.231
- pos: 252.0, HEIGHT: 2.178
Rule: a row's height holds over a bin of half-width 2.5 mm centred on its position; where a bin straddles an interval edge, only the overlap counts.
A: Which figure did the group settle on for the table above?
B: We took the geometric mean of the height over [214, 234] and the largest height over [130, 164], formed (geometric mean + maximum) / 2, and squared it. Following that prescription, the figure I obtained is 4.8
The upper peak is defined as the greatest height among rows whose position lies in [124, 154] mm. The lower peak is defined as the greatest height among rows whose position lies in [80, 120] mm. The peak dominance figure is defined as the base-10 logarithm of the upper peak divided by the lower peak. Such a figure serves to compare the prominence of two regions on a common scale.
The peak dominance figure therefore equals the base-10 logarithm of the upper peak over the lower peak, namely -0.025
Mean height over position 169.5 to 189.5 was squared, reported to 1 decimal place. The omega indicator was 4.6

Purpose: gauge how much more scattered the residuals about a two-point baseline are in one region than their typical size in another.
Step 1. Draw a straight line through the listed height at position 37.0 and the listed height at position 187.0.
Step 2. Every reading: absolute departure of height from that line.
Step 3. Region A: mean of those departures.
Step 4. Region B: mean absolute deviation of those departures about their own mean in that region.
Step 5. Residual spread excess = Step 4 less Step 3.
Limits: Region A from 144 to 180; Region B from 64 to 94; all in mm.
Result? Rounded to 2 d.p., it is -0.01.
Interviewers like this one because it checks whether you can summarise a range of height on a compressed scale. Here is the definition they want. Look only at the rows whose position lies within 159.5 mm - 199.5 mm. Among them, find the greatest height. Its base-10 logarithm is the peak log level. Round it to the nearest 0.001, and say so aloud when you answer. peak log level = 0.342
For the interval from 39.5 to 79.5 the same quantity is 0.326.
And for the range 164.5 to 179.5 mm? 0.342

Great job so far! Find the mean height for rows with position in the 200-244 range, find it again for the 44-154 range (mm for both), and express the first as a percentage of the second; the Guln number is 102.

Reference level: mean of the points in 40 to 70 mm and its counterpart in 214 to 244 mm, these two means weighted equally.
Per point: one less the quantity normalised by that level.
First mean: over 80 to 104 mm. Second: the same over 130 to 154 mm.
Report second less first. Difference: -0.05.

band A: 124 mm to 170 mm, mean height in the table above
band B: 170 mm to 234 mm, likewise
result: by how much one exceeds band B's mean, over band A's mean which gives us -0.53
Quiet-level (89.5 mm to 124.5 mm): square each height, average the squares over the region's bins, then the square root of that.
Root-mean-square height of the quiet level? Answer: 2.27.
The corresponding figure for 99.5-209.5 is 2.21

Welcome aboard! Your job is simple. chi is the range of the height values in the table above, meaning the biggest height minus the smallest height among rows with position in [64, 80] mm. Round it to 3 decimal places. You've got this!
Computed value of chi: 0.076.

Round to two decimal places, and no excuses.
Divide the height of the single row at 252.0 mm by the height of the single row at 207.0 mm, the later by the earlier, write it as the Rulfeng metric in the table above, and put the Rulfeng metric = 0.99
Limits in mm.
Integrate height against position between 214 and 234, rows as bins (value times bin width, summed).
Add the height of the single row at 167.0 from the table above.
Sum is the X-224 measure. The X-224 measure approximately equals 45.7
